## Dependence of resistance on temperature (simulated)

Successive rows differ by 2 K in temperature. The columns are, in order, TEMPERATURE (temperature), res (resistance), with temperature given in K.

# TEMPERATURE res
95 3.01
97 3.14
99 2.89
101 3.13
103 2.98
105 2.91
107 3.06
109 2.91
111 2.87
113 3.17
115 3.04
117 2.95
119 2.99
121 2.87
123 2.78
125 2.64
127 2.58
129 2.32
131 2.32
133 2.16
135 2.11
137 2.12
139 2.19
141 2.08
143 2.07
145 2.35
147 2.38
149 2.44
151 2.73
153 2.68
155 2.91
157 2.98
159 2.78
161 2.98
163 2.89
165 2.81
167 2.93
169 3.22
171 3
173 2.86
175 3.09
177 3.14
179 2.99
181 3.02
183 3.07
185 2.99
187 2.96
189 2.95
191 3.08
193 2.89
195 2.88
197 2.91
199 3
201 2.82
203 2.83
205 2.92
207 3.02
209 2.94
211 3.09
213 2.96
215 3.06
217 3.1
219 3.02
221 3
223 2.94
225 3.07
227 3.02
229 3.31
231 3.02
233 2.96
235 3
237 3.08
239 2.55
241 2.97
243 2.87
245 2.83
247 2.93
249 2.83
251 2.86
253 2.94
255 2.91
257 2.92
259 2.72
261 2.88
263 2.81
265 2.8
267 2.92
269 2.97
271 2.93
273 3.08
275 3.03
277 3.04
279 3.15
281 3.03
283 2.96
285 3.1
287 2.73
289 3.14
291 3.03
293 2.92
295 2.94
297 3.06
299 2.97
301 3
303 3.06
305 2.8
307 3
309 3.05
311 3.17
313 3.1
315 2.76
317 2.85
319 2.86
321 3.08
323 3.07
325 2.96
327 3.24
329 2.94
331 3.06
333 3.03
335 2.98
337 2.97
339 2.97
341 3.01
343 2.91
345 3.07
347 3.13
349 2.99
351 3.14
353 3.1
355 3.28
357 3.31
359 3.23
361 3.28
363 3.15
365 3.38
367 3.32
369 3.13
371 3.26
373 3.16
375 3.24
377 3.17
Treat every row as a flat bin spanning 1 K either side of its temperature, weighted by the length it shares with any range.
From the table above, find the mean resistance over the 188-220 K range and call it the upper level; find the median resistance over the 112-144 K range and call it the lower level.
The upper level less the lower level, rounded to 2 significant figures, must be 0.52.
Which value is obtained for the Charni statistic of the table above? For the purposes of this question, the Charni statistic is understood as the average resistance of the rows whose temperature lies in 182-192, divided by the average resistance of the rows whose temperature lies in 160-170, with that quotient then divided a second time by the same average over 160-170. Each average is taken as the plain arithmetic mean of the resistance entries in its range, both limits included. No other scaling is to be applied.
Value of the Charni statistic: 0.34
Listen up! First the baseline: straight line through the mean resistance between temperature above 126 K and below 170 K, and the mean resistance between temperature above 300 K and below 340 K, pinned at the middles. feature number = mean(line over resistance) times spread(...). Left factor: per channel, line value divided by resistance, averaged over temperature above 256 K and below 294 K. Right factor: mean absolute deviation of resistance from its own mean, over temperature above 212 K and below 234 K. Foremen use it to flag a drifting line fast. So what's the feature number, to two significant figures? 0.066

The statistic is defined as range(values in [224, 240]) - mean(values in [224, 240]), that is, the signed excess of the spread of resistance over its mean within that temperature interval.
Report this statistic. -2.24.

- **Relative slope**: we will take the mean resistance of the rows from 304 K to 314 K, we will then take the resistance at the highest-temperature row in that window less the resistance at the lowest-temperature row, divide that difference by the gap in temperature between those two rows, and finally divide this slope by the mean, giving 0.012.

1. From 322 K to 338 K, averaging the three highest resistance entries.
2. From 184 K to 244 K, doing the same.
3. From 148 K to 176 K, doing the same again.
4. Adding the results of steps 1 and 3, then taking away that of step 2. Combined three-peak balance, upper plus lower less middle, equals 3.06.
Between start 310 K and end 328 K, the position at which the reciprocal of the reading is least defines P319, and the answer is 327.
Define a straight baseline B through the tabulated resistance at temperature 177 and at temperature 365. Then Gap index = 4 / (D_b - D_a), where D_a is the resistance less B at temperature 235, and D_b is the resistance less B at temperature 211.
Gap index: 33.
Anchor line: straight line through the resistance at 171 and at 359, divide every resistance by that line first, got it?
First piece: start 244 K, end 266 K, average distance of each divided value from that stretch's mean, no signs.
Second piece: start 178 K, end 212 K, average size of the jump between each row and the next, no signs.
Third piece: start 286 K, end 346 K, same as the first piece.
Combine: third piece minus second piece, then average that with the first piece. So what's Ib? 0.010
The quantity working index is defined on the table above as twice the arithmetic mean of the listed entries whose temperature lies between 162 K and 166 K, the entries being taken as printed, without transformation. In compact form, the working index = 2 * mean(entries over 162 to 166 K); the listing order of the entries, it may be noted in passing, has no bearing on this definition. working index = 5.70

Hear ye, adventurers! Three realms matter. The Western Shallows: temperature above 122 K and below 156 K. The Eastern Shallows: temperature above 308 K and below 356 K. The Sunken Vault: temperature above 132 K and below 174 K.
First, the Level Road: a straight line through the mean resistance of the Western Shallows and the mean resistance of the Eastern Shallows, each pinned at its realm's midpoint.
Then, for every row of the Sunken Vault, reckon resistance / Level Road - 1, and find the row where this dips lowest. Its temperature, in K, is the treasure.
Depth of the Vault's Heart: 143 K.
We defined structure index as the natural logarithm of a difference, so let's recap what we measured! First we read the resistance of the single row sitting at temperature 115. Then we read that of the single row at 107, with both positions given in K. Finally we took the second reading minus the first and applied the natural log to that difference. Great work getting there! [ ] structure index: -3.9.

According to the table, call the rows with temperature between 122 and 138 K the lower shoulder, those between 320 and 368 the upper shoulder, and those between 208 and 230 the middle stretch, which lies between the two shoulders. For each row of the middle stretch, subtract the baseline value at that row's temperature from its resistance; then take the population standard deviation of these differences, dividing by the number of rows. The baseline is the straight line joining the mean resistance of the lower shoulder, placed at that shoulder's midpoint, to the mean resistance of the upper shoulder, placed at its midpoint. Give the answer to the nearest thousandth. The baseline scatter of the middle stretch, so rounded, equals 0.092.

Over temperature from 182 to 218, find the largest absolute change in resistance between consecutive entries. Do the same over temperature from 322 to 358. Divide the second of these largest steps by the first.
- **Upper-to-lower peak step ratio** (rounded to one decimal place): 1.6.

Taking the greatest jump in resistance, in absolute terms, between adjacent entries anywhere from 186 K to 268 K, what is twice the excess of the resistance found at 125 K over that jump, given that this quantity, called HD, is 4.2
